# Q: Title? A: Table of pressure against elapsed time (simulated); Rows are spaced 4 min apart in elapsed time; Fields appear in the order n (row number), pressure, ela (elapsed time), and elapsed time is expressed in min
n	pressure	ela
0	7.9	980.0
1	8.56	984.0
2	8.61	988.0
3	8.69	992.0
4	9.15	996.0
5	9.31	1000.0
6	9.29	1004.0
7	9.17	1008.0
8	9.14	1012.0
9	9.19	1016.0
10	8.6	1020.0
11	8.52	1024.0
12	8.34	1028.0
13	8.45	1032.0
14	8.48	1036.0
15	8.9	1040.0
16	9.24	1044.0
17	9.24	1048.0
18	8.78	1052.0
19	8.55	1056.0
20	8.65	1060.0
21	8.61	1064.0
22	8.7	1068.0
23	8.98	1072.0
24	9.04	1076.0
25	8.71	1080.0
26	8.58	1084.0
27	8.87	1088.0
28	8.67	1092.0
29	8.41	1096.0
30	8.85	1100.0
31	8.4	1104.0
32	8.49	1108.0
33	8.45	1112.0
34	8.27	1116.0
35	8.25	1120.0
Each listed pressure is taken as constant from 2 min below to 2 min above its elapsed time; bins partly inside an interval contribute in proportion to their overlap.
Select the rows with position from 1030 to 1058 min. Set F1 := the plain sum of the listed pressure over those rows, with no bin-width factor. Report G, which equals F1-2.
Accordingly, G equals 59.6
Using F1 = 61.6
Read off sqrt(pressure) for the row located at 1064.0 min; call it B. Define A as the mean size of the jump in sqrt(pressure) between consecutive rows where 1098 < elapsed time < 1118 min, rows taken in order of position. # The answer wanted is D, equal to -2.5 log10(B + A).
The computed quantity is -1.18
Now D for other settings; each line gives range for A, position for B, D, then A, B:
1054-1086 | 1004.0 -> -1.22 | 0.025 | 3.05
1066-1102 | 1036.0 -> -1.18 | 0.042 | 2.91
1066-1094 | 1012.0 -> -1.21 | 0.036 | 3.02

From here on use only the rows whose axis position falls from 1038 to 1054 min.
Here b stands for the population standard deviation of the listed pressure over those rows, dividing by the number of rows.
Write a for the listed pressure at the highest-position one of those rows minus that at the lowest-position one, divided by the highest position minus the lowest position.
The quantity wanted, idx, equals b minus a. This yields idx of 0.21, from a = -0.01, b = 0.20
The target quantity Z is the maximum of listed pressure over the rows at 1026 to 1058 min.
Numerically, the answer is 9.24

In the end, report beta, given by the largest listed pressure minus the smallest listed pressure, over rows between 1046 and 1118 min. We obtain 0.97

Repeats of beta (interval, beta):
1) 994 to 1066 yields 0.97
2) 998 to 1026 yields 0.79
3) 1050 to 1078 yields 0.49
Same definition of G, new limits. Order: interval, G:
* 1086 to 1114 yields 58.1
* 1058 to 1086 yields 59.3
